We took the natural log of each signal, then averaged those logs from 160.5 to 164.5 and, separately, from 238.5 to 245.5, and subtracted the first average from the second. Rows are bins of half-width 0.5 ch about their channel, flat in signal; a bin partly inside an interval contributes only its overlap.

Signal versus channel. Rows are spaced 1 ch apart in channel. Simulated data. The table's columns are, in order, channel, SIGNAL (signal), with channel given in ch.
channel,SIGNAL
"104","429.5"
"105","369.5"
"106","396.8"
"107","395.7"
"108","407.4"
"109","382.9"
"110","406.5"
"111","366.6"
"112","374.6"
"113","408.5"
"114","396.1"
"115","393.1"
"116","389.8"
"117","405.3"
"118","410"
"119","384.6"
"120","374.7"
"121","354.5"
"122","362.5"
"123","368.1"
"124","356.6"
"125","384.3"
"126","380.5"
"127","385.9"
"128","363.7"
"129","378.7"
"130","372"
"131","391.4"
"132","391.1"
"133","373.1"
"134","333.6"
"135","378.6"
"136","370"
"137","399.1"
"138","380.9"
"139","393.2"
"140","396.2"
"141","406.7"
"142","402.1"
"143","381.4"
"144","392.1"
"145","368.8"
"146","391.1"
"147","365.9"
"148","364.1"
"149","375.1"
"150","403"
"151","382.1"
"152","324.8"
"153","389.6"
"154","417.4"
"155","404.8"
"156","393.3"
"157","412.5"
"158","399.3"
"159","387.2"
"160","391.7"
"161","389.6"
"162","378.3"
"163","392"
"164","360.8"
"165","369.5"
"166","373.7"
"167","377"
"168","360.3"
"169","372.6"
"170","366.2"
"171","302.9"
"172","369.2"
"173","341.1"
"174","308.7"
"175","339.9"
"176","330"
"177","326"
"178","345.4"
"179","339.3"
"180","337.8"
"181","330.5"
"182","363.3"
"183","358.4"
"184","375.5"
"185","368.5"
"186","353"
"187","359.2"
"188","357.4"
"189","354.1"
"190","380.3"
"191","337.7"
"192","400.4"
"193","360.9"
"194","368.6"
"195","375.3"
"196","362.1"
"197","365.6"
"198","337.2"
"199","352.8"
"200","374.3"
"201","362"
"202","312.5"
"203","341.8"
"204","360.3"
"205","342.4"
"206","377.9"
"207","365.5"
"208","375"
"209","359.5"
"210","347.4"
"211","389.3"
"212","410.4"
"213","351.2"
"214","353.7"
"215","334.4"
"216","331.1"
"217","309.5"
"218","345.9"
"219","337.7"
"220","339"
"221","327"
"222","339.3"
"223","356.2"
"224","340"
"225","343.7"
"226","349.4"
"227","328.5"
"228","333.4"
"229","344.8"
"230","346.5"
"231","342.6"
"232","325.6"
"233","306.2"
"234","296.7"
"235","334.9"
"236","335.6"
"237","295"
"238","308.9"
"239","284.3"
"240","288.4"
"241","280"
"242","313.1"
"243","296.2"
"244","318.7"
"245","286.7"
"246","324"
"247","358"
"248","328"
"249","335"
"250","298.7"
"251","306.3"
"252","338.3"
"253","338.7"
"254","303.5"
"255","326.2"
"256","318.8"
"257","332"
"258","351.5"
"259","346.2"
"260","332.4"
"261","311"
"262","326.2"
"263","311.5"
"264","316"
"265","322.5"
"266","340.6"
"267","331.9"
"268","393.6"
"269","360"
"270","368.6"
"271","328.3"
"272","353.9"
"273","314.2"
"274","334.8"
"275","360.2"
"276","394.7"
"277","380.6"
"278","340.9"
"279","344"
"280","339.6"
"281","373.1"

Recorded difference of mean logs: -0.25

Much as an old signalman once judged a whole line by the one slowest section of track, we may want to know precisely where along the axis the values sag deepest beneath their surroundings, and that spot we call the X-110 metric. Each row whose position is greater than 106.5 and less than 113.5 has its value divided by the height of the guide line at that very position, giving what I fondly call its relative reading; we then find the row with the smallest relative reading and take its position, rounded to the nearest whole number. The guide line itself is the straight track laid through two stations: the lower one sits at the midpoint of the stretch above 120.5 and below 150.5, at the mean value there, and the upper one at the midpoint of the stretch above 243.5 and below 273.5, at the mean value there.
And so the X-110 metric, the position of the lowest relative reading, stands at 111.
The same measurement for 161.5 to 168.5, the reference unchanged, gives 164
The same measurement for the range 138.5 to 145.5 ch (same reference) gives 145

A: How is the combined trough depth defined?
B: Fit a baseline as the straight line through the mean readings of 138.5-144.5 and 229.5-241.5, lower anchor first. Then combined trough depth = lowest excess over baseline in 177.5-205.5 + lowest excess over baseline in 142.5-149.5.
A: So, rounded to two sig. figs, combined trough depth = -55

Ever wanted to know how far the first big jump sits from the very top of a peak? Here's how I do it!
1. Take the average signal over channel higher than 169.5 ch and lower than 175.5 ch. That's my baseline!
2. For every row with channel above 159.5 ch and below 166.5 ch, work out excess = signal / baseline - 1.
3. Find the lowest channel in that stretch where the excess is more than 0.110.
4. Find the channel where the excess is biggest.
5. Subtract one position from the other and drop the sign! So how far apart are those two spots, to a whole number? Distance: 3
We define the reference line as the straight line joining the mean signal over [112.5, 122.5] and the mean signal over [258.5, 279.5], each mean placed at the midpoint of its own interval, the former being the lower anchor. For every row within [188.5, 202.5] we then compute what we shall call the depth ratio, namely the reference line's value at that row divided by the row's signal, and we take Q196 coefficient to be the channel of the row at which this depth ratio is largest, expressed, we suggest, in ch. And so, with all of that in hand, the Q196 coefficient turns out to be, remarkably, 202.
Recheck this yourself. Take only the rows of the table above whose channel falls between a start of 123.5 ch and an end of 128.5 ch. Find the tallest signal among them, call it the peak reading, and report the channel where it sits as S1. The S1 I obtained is 127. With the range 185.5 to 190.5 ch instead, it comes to 190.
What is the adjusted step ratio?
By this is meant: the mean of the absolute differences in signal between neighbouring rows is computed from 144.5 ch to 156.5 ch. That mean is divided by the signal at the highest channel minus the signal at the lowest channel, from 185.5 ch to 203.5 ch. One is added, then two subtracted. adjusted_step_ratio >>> -3.3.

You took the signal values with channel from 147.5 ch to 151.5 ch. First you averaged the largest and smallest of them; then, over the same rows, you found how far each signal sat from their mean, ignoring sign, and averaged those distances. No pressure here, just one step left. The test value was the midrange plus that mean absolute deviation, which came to 395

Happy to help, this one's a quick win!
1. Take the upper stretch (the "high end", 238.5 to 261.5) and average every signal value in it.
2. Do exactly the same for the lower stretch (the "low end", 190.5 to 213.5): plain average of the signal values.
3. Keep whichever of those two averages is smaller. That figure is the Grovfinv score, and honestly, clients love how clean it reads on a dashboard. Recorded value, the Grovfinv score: 318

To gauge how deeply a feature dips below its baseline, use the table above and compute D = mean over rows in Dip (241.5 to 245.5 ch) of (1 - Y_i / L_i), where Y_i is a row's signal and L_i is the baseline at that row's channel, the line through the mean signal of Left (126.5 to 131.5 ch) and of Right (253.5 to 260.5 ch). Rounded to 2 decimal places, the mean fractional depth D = 0.09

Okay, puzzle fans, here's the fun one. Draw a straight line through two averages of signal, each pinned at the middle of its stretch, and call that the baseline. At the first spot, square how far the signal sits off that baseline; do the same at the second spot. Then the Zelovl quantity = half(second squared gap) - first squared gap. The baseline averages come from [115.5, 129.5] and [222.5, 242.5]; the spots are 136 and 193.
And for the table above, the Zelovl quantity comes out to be 162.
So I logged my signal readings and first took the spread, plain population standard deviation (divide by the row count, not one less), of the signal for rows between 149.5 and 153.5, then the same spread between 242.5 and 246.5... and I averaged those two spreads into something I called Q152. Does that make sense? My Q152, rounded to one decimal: 22.7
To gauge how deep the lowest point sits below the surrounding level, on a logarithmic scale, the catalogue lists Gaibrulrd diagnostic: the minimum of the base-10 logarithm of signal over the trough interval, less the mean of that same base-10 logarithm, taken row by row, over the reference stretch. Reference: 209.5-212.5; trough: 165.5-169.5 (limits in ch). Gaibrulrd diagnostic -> -0.02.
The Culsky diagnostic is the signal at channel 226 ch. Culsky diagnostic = 349.4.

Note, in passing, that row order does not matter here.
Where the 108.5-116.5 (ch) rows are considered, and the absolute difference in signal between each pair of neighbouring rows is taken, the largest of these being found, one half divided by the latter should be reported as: 0.013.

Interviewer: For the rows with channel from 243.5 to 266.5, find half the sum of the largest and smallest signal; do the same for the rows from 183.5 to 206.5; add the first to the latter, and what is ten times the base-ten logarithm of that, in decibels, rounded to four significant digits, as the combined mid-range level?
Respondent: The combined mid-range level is 28.32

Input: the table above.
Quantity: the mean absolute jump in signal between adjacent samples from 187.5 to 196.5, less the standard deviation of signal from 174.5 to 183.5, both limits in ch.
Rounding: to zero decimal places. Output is 13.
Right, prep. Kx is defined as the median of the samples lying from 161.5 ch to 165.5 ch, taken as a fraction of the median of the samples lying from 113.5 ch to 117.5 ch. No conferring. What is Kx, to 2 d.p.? 0.95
